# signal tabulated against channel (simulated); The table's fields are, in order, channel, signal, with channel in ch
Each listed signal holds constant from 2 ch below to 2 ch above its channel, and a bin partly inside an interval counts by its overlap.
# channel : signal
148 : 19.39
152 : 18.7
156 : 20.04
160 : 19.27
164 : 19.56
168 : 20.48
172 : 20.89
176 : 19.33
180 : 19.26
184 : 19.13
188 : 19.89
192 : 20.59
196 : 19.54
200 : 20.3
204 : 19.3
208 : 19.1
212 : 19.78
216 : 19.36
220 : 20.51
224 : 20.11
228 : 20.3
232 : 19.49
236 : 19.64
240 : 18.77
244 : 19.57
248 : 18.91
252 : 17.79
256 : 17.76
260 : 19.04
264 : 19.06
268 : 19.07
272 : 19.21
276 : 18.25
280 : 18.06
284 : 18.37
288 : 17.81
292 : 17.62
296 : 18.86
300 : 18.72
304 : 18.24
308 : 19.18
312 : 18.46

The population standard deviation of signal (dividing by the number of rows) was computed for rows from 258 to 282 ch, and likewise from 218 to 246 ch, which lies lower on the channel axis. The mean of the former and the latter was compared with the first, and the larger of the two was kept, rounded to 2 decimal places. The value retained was 0.50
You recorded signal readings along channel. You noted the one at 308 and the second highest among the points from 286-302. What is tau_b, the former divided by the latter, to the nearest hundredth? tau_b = 1.02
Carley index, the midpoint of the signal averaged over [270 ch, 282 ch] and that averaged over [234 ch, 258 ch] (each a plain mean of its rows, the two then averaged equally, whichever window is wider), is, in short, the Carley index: 18.6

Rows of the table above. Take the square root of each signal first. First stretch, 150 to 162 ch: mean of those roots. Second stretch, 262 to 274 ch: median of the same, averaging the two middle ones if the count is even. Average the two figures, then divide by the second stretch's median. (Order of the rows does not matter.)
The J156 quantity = 1.00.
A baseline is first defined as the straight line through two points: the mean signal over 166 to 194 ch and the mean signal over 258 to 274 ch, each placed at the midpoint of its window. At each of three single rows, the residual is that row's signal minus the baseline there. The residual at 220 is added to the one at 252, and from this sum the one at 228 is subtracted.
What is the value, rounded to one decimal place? -1.3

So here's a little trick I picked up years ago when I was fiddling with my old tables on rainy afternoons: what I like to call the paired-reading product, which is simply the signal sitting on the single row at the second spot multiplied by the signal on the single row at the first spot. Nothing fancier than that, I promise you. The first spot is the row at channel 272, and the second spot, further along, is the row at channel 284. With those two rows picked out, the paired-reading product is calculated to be 353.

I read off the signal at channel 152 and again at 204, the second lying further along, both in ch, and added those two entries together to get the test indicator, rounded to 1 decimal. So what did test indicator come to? 38.0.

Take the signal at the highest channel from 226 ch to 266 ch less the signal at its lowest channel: -1.2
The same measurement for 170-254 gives -3.1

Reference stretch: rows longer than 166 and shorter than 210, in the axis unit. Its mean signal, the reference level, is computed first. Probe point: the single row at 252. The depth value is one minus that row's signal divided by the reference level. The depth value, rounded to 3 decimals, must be 0.102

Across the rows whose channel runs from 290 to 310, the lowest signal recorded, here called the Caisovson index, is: 17.62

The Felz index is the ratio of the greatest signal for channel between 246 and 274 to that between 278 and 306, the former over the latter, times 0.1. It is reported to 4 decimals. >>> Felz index 0.1019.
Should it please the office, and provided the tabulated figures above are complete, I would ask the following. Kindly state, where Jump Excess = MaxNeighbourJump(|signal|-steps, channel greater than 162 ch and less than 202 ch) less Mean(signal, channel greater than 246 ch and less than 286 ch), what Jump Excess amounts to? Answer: -16.99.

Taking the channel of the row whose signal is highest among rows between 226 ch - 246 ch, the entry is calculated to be 228 ch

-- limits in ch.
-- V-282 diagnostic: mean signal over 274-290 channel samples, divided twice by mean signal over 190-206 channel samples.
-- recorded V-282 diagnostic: 0.0456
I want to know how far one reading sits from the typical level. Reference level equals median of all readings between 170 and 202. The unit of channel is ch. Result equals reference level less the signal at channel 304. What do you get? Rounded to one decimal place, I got 1.5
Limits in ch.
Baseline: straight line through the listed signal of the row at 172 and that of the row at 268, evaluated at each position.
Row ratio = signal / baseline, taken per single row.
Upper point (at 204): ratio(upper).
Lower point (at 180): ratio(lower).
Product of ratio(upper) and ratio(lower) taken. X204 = 0.88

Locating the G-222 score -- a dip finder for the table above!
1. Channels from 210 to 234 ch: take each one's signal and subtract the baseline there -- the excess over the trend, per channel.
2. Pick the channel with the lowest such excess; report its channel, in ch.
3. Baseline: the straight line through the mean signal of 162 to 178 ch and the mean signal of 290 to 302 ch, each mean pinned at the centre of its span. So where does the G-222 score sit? 216 ch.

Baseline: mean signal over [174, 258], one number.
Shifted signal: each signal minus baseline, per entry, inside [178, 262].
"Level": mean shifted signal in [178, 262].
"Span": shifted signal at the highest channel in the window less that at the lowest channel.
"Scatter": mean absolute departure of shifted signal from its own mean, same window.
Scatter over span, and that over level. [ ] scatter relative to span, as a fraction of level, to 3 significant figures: 186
